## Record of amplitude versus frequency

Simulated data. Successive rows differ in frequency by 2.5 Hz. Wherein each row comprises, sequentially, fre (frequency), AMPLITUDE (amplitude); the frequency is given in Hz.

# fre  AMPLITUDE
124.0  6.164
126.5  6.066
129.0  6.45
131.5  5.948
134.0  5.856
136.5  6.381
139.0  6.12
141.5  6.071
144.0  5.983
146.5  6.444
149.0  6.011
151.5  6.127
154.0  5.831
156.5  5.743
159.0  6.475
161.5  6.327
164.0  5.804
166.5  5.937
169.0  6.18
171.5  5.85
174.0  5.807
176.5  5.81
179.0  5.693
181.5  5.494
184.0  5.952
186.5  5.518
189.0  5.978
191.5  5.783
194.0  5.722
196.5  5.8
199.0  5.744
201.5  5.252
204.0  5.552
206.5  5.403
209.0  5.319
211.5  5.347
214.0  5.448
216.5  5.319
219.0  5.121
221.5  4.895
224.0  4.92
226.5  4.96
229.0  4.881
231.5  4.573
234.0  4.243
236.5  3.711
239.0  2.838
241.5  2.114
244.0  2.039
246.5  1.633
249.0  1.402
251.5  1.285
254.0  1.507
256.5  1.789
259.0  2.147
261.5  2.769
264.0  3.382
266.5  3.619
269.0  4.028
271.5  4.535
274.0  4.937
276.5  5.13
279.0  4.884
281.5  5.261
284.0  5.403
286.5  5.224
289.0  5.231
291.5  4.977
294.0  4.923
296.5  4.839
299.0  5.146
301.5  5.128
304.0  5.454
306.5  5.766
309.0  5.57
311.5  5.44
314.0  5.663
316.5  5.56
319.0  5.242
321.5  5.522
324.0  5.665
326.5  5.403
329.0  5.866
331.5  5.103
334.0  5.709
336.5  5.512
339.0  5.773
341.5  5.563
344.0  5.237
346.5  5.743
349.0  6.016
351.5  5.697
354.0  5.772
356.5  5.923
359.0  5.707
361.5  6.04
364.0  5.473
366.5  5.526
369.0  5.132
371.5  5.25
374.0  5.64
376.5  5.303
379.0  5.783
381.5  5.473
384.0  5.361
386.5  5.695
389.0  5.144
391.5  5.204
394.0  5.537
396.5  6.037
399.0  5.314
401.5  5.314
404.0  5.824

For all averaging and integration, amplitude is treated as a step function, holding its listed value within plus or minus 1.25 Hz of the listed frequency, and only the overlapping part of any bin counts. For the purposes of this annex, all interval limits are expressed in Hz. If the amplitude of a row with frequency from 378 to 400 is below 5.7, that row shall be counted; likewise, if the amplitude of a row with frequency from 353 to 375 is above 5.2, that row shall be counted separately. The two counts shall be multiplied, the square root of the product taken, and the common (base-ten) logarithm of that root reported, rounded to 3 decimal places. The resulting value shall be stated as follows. 0.874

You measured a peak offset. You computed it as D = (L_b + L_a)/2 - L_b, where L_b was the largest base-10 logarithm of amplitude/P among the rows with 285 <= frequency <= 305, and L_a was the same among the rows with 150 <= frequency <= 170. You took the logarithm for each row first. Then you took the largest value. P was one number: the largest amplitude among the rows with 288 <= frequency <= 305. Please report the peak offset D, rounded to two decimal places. 0.04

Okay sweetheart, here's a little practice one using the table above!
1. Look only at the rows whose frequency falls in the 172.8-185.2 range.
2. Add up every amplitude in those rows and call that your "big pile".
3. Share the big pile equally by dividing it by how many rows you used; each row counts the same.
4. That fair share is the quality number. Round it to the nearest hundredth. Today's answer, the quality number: 5.75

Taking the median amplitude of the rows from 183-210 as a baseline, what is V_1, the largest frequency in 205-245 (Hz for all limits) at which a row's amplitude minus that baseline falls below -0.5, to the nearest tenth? 244.0 Hz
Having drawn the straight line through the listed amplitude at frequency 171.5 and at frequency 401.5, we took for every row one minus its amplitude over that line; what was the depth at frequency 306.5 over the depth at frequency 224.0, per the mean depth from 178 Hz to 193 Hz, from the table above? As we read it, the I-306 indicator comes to -21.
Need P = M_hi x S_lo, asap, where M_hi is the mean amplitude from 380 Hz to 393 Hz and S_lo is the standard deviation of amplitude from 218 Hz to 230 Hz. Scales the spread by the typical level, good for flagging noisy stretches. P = 0.5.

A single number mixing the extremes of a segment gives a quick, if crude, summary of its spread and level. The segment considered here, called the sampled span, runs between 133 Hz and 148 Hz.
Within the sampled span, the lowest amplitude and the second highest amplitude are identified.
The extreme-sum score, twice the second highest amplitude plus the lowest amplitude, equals 19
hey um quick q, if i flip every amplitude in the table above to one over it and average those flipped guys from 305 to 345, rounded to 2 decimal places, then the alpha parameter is 0.18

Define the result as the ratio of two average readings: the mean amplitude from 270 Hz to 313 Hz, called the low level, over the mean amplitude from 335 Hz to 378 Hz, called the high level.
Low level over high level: 0.92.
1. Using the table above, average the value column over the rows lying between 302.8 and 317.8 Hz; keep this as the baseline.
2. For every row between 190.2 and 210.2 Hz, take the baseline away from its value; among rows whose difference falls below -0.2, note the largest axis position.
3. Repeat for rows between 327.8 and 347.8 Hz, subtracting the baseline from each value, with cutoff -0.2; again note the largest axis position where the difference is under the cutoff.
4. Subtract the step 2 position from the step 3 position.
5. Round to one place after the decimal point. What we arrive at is 135.0 Hz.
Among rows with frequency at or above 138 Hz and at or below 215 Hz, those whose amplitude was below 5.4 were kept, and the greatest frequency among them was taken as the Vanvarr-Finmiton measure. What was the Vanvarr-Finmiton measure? 211.5 Hz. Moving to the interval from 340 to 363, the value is 344.0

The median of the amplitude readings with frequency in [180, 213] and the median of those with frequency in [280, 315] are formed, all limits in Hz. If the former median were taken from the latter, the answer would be -0.3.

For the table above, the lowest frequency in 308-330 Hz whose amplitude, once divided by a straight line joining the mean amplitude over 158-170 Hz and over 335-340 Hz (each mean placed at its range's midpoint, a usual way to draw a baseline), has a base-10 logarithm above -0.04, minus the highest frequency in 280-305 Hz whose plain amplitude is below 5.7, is 5.0 Hz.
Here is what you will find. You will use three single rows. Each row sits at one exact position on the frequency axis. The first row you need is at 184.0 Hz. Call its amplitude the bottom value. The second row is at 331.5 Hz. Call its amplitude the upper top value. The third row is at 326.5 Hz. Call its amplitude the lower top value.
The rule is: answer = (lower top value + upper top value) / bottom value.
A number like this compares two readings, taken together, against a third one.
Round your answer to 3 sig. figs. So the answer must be 1.77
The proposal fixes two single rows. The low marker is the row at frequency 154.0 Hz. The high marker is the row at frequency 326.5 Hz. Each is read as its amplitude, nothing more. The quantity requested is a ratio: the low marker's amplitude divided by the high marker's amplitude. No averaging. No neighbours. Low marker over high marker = 1.08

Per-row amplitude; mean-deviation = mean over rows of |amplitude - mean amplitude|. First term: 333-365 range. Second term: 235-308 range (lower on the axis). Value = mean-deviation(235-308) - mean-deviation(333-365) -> 1.2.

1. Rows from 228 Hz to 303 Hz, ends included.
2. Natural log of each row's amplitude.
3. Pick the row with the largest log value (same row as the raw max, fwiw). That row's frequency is 284.0 Hz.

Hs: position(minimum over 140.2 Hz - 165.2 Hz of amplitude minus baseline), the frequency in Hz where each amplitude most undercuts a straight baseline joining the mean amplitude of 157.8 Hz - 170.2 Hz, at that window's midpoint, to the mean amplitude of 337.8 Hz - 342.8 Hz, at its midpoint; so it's 156.5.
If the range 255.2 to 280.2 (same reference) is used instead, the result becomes 256.5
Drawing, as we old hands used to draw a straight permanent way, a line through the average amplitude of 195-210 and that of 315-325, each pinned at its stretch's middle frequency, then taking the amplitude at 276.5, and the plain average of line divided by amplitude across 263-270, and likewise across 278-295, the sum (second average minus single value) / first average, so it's -2.7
